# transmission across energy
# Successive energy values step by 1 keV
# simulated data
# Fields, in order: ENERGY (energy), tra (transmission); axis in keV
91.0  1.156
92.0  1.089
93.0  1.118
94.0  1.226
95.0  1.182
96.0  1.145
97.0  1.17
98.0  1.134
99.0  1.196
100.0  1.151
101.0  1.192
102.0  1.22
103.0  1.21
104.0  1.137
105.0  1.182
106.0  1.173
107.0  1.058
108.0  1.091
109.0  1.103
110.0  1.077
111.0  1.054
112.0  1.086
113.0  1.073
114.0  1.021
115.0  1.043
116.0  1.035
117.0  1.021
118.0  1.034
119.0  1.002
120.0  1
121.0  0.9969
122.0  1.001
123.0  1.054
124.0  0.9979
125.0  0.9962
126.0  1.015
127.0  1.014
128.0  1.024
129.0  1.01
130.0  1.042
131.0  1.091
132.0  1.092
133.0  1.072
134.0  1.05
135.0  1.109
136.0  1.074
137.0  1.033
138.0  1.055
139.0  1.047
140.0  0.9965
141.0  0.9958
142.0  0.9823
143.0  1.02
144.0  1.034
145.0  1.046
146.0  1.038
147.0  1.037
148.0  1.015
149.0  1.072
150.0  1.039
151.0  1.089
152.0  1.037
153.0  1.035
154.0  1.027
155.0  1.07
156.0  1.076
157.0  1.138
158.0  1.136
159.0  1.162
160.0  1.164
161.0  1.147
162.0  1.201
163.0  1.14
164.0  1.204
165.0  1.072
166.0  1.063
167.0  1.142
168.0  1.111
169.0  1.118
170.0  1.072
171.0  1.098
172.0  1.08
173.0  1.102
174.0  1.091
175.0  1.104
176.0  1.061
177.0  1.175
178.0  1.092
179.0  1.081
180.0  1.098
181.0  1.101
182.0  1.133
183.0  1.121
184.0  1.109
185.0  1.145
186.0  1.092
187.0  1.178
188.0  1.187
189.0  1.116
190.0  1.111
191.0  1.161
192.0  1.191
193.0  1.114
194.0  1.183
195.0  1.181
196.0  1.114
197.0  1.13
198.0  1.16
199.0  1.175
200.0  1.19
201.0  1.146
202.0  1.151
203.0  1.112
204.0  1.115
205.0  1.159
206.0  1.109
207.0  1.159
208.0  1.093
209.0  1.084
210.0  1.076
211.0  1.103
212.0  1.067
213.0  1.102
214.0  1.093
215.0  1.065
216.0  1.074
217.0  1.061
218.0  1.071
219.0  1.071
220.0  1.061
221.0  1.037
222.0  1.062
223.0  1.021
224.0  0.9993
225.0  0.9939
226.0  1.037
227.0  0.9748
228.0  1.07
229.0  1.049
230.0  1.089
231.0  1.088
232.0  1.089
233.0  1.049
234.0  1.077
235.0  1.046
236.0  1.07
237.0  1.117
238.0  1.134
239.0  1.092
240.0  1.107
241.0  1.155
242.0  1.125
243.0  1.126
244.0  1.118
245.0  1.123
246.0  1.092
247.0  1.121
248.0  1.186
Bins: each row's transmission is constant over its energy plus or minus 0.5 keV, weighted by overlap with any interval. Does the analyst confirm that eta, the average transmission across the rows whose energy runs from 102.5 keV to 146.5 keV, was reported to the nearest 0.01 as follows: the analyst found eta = 1.05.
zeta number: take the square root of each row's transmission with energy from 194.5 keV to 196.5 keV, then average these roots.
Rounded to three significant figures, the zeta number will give 1.07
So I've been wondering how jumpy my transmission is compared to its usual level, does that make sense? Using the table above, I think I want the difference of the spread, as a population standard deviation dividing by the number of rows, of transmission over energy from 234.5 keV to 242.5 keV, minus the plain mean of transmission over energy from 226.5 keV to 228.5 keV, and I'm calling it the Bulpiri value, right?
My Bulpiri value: -0.99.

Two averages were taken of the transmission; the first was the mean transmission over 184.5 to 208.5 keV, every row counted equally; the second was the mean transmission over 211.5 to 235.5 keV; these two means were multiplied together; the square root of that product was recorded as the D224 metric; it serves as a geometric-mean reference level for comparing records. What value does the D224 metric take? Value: 1.10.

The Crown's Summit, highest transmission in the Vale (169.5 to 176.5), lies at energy 175.0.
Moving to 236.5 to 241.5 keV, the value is 241.0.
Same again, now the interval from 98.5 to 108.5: 102.0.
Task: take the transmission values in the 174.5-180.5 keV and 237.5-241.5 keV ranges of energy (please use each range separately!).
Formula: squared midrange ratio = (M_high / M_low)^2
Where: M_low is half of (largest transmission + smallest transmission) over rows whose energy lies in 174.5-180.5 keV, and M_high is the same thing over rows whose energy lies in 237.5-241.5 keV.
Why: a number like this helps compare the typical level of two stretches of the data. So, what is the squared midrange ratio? 1.01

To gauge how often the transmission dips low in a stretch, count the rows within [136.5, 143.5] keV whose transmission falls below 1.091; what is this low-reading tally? 7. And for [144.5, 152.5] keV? 8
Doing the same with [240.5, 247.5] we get 0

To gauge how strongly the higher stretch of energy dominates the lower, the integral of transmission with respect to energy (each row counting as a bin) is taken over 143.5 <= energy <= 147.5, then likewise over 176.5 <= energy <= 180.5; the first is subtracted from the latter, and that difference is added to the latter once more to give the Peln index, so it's 4.7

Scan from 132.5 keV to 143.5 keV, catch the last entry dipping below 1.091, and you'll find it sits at 143.0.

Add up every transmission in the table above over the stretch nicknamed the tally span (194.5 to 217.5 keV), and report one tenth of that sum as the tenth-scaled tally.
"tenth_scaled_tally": 2.6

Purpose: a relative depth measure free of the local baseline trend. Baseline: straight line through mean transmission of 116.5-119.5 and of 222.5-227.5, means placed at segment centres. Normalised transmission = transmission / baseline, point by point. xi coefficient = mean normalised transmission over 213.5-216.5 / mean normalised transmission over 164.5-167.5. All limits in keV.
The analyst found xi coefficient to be 0.99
